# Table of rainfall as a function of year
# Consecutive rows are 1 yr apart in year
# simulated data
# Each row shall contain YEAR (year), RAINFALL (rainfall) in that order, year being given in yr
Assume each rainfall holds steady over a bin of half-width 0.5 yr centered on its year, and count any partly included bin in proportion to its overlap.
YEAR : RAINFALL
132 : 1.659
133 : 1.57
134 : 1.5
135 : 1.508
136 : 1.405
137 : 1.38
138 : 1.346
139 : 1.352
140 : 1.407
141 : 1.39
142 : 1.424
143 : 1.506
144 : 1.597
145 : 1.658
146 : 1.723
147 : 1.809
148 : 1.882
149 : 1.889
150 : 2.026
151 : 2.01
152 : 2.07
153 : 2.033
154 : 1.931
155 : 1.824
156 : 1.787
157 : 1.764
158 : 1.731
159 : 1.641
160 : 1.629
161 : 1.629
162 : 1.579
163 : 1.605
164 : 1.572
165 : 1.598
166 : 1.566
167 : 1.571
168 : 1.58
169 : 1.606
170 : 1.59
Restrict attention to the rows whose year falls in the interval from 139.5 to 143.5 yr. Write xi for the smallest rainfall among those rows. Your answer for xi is 1.39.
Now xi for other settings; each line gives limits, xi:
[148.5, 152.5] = 1.889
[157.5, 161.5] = 1.629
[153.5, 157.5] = 1.764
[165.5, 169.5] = 1.566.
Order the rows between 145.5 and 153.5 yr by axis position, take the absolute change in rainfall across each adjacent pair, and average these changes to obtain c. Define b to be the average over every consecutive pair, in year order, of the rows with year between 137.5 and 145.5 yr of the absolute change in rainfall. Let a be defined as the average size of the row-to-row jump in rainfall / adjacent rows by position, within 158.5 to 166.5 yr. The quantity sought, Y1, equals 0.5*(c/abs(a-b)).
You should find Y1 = 1.25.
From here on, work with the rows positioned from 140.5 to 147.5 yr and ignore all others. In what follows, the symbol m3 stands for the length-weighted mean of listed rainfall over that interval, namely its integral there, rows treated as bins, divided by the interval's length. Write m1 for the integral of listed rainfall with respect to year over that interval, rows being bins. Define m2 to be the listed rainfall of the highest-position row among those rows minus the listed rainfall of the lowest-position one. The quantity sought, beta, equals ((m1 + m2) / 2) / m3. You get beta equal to 3.6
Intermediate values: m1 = 11.1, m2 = 0.42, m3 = 1.6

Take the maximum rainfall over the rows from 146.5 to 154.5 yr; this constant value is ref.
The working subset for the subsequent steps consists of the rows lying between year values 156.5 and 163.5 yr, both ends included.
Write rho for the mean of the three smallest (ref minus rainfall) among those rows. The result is 0.36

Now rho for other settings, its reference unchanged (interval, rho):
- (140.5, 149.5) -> 0.21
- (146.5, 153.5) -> 0.03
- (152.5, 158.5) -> 0.14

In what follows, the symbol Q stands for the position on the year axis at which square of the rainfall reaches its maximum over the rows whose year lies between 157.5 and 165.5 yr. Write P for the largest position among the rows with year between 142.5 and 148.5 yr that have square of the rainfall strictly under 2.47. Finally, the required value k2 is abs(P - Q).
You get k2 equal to 15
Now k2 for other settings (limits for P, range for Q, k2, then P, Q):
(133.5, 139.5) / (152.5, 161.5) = 14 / 139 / 153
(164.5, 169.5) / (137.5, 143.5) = 24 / 167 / 143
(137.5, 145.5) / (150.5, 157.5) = 9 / 143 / 152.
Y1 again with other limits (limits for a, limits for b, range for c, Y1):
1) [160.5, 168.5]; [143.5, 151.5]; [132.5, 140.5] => 0.57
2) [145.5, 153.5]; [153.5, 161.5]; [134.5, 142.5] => 1.20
